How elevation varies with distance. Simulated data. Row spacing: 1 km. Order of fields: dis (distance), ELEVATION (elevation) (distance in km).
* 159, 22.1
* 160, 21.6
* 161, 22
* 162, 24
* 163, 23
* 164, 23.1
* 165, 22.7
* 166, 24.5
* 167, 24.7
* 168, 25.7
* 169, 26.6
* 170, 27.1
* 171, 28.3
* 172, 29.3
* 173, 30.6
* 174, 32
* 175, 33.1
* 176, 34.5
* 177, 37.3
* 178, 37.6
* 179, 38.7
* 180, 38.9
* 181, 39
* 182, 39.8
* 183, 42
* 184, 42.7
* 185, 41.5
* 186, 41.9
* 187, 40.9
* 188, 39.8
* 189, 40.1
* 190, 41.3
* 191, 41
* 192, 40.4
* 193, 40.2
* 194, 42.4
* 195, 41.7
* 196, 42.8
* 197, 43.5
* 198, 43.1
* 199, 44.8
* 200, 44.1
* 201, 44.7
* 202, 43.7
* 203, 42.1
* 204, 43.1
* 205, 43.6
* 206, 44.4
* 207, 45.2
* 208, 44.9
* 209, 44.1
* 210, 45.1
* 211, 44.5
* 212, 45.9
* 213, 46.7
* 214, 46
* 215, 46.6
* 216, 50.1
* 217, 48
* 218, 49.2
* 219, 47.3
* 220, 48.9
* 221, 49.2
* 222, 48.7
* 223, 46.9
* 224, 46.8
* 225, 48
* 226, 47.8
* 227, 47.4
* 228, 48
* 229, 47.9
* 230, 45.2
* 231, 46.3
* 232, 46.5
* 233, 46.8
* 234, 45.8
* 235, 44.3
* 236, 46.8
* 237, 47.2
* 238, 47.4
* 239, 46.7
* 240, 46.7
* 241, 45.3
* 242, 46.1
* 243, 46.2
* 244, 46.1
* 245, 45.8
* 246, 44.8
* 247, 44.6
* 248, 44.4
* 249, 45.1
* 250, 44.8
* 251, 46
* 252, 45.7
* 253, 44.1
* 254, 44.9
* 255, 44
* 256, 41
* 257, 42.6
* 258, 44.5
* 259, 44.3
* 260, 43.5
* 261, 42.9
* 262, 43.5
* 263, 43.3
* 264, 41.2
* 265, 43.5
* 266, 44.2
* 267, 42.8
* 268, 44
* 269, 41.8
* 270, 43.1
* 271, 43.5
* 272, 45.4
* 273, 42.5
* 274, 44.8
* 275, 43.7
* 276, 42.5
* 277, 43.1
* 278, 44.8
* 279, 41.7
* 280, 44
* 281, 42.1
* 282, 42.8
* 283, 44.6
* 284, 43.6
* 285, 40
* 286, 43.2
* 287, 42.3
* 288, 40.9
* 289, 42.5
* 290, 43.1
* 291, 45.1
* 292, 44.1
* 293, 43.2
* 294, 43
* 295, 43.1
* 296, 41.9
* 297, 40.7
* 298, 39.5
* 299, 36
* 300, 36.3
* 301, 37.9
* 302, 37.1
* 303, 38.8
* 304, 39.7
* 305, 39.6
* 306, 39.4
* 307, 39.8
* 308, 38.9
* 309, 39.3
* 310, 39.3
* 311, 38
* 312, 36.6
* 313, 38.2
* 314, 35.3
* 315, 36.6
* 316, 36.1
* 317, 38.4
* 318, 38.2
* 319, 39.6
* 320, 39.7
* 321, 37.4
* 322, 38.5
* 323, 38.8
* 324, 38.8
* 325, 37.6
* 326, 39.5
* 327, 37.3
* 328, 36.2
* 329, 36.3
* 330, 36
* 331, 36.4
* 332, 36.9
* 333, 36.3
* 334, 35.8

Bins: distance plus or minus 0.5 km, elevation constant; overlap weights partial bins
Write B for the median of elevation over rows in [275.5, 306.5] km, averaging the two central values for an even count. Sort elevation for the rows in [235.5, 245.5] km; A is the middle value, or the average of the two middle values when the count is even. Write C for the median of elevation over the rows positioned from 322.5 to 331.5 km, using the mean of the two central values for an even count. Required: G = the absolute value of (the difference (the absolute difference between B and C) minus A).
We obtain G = 41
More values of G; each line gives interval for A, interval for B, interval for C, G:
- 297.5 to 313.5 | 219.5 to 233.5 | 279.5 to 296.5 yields 34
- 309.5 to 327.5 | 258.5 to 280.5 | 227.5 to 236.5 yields 35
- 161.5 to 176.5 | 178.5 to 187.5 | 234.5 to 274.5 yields 23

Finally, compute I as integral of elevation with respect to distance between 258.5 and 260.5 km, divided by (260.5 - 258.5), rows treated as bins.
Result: 43.9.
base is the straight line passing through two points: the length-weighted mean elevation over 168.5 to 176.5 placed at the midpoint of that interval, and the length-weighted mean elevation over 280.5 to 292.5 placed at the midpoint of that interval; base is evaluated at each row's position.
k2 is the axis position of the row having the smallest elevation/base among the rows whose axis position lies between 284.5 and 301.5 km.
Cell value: 299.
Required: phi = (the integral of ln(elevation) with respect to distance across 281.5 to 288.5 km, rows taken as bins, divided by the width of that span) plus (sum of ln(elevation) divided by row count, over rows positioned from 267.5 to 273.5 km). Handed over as 7.52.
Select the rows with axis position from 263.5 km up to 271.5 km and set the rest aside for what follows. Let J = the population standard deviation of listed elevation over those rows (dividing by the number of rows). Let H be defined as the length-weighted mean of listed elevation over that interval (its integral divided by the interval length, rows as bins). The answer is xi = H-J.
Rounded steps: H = 43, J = 0.98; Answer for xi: 42.0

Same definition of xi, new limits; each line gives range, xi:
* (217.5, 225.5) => 47.2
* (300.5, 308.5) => 38.0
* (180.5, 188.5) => 39.7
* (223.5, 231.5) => 46.2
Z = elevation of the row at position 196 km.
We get 42.8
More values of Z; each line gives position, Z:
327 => 37.3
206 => 44.4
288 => 40.9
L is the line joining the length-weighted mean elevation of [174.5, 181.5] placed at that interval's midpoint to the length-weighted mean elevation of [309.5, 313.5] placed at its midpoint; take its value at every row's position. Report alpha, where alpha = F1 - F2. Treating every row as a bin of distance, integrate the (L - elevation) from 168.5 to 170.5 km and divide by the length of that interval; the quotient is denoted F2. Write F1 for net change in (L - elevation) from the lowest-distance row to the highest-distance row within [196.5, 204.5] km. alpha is -10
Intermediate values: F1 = 0.5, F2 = 10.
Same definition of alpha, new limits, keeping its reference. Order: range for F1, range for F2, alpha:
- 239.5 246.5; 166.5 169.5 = -9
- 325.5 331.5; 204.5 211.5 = 10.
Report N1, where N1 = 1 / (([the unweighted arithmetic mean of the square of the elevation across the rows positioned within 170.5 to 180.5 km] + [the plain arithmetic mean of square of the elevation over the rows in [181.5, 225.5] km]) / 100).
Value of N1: 0.032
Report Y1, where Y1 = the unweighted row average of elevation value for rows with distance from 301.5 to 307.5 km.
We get 39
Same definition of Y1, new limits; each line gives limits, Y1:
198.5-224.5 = 46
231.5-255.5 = 46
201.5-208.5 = 44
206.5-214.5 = 45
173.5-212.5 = 41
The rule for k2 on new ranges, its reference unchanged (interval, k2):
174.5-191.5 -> 175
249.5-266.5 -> 264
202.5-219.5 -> 203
